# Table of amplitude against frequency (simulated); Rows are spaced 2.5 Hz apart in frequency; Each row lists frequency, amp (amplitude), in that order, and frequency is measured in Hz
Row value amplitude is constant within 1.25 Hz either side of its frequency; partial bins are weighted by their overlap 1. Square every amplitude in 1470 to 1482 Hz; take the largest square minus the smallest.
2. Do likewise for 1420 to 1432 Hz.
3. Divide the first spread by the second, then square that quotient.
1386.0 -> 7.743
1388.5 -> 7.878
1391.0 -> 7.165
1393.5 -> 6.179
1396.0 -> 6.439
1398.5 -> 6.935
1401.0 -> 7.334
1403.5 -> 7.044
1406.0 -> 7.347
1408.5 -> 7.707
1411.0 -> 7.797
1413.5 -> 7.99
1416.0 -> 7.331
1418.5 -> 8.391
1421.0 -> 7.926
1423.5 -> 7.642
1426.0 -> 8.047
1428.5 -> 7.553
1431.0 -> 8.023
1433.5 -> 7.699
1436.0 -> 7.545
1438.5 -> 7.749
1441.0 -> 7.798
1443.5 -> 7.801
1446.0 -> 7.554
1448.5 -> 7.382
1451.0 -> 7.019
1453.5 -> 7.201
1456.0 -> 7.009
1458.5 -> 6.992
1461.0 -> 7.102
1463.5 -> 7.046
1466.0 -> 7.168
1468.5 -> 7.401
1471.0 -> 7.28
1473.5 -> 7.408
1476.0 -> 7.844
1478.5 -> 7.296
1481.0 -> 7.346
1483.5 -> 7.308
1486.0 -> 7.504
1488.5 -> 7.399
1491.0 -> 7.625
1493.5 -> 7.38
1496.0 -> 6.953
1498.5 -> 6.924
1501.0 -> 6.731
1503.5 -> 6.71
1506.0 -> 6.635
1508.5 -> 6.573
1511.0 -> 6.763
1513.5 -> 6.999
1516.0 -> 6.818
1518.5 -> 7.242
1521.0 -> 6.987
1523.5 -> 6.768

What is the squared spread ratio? 1.23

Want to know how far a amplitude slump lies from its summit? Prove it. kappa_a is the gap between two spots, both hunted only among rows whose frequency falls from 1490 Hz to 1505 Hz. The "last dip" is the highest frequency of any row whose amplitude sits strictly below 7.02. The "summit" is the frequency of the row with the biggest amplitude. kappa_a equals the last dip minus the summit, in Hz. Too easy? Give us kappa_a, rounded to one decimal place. 12.5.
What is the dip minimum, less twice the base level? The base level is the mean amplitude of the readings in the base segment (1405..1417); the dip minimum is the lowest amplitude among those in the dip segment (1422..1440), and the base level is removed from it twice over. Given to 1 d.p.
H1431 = -7.7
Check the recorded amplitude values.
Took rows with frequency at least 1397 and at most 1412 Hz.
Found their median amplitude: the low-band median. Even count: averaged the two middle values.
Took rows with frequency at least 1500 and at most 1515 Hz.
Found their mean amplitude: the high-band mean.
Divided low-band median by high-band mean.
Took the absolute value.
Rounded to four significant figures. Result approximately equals 1.090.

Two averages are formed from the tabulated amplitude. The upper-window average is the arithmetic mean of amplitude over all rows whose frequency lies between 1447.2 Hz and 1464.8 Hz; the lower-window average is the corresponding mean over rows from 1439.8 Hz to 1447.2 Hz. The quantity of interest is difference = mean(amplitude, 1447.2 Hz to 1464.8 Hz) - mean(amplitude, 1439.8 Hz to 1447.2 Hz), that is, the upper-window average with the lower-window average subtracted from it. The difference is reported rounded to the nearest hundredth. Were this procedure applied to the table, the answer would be -0.61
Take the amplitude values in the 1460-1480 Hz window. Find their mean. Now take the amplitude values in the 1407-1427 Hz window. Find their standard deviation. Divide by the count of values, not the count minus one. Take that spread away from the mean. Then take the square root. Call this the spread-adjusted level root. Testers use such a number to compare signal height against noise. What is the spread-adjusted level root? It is 2.65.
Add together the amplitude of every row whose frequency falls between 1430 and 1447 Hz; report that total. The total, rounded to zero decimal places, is 54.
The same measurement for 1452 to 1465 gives 35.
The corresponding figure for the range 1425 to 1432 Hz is 24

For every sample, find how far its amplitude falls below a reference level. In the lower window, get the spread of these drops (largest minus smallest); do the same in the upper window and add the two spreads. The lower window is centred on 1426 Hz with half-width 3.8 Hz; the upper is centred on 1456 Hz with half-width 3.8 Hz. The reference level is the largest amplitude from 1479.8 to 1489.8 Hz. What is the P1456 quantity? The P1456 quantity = 0.70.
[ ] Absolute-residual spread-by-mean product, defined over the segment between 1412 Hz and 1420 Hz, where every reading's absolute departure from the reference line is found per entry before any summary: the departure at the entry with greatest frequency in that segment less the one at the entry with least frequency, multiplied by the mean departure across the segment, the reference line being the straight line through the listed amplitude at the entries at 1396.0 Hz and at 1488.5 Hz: 0.44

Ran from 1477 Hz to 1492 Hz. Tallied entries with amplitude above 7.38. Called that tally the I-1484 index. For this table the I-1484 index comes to 3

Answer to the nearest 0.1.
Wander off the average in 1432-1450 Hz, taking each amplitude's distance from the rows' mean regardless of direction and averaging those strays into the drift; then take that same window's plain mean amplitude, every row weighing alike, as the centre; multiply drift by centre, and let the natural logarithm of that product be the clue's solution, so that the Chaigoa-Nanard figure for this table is 0.0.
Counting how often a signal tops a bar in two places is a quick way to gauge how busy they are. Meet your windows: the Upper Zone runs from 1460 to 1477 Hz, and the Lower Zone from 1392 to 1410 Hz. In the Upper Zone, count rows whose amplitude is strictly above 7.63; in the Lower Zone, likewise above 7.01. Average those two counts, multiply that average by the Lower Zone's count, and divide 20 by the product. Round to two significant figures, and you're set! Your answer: 2.0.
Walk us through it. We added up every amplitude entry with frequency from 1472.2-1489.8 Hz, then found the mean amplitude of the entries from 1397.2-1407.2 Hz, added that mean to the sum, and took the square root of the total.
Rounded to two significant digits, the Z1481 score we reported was 7.7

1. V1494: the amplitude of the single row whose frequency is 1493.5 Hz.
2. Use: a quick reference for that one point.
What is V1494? 7.38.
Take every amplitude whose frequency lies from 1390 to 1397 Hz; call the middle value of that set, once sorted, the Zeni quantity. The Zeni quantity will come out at 6.44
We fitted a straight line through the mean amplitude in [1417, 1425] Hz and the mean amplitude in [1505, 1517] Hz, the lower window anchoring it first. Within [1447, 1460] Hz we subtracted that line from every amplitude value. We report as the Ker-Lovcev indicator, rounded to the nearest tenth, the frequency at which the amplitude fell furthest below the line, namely 1451.0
